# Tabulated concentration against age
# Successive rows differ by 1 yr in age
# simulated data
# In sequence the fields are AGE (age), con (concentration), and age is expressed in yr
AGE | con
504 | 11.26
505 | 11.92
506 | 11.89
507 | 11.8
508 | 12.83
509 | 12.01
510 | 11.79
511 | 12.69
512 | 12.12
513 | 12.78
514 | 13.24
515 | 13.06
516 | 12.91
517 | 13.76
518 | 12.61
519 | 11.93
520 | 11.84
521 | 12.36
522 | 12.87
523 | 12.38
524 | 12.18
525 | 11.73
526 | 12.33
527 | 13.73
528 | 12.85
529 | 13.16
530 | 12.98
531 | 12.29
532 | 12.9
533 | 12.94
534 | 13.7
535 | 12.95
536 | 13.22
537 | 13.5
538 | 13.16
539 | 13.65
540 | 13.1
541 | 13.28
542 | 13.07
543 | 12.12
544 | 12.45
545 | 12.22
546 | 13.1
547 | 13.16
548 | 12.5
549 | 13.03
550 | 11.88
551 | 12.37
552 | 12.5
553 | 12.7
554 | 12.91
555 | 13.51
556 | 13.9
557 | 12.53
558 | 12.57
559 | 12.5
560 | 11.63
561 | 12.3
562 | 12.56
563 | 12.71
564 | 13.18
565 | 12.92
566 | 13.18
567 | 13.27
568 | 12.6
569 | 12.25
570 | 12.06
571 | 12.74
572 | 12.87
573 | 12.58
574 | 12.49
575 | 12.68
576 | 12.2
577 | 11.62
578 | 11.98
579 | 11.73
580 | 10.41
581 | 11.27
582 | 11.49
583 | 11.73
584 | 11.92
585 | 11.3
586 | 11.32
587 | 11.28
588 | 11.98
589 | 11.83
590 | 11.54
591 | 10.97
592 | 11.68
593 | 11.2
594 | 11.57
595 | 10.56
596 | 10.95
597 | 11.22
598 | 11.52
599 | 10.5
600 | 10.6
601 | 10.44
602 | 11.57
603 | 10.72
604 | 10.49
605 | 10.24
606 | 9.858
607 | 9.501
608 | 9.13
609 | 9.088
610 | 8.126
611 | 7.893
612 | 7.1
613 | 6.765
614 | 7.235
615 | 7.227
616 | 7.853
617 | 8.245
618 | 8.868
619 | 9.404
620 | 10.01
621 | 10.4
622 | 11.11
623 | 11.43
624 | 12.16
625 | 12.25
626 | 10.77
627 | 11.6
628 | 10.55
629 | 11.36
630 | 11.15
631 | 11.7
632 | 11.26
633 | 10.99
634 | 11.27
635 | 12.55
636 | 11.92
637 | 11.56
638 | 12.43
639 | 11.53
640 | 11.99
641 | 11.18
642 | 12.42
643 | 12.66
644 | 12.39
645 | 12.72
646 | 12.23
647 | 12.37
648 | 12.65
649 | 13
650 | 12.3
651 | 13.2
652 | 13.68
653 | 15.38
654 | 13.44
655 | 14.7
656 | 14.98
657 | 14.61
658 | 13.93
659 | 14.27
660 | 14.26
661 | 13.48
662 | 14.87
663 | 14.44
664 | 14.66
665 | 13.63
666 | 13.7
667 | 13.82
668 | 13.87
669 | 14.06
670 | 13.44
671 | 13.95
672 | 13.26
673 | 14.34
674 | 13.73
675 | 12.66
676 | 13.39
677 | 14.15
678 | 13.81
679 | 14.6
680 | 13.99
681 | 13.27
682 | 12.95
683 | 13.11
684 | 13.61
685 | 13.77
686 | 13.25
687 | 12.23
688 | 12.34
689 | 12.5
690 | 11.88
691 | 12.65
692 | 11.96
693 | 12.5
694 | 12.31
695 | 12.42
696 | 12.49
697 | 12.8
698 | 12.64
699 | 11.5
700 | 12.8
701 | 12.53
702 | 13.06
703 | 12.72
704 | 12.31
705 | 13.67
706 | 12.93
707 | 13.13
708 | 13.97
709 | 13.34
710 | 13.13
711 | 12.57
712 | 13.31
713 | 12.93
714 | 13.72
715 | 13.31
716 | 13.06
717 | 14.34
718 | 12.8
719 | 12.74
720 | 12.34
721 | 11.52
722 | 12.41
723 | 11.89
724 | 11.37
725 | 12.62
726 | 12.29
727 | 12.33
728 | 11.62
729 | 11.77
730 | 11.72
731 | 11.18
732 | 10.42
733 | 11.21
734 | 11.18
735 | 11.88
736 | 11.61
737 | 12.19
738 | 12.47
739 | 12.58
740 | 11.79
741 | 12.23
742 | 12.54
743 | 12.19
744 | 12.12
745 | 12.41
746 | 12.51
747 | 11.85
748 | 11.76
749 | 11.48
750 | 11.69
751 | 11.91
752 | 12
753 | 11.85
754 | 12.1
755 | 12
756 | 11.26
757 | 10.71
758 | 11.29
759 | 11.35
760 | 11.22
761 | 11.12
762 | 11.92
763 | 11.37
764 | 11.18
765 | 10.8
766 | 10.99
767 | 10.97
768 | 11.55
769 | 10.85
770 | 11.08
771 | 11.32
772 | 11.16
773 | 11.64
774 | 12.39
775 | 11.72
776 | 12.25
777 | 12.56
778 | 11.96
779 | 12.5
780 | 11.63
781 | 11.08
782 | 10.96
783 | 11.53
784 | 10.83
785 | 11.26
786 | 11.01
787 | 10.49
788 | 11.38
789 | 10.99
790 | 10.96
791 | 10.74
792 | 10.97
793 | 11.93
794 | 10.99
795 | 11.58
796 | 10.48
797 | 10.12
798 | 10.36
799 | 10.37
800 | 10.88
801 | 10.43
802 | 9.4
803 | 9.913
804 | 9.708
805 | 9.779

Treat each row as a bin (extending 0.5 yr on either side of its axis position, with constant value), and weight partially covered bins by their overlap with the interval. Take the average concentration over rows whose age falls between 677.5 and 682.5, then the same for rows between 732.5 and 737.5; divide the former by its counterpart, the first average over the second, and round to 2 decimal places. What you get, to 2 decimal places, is 1.18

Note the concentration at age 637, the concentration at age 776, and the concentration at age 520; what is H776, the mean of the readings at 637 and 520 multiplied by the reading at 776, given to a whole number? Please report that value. 143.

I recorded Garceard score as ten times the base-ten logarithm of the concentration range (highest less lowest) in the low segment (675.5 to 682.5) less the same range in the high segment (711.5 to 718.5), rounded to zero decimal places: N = -10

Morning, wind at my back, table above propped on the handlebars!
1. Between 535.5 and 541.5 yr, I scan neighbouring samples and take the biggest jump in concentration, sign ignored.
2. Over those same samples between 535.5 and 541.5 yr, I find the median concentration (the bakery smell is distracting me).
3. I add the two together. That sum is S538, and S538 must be 13.8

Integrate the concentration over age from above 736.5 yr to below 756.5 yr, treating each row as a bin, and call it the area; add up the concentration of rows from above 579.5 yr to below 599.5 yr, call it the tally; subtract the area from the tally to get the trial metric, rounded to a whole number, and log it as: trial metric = -15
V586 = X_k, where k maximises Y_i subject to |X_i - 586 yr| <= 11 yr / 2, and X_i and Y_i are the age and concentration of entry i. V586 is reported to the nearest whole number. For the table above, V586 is 588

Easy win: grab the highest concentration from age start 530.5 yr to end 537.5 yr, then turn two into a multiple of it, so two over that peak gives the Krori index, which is 0.146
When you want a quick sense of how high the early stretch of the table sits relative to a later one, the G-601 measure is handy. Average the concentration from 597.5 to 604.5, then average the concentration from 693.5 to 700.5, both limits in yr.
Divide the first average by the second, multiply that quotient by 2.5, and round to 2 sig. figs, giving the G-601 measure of 2.2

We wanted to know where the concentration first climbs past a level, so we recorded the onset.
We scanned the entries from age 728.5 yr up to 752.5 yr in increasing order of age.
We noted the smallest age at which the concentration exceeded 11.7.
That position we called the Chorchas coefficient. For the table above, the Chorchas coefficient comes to 729 yr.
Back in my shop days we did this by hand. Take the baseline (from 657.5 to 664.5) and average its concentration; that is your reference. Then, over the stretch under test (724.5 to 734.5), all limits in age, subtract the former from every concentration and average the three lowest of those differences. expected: -3.3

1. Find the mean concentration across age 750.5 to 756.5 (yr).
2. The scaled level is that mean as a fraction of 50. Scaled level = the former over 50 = 0.24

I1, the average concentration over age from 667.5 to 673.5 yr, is 13.8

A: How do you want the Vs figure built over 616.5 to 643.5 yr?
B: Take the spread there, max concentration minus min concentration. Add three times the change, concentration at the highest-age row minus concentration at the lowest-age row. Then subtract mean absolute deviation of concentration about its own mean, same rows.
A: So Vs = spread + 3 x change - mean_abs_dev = 17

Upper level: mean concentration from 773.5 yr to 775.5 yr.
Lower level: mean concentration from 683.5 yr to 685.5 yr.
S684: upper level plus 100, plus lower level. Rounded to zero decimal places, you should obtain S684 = 126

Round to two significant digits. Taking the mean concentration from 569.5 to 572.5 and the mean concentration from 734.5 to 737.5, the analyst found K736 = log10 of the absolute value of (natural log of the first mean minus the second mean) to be 0.97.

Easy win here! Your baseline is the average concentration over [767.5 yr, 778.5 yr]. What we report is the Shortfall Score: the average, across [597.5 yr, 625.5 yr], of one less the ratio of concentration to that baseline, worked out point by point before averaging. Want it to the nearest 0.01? 0.18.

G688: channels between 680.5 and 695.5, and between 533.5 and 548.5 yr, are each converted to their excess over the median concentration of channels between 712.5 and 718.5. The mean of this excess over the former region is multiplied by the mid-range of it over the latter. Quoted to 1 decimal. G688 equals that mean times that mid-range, 0.1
